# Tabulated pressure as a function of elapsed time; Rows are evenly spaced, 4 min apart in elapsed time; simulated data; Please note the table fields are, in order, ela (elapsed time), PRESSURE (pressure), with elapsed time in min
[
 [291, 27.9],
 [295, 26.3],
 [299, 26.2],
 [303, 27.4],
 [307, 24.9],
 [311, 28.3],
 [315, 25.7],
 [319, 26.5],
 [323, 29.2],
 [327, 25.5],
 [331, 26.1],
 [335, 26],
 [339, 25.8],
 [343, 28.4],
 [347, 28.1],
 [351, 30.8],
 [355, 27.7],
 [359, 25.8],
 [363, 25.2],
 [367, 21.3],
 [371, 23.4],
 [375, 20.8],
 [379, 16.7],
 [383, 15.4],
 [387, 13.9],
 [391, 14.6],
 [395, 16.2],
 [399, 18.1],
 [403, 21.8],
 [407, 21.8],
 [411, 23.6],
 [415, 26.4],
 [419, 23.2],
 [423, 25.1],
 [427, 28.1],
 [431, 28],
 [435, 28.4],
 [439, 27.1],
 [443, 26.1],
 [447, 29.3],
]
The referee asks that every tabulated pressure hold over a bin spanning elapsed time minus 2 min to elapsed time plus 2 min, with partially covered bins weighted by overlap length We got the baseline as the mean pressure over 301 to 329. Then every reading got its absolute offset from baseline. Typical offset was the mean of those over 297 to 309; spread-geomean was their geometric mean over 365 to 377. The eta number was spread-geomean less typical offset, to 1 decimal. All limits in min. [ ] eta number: 3.8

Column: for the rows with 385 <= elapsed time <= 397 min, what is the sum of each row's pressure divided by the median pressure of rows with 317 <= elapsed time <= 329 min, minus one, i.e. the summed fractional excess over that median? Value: -1.3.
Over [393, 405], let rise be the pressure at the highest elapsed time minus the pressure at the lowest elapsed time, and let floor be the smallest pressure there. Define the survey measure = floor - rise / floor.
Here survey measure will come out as 16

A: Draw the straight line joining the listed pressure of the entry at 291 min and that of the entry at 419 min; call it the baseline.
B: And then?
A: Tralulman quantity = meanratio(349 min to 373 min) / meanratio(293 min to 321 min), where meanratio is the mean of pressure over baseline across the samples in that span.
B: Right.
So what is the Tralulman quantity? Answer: 1.05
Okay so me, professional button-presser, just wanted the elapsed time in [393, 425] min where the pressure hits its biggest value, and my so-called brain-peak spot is 415 min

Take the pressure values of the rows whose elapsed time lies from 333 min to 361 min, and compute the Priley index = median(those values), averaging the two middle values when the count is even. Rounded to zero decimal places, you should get 28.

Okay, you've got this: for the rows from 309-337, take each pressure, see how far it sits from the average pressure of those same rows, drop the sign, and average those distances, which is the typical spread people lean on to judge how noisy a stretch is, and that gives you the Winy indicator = 1.1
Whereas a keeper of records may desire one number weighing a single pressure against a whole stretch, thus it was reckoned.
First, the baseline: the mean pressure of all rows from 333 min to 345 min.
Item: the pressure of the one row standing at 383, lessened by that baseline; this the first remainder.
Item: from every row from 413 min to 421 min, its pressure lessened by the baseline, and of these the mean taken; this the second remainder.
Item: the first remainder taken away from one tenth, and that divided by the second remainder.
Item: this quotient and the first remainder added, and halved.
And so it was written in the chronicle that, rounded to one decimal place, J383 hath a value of -8.6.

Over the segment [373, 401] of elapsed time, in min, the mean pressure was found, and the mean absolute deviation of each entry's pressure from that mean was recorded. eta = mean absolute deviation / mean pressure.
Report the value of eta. 0.10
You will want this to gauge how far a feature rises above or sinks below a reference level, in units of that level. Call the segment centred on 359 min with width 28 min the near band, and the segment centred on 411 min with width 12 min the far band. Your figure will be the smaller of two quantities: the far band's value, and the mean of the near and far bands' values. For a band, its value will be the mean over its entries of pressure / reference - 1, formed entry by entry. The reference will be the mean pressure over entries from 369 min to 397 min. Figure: 0.38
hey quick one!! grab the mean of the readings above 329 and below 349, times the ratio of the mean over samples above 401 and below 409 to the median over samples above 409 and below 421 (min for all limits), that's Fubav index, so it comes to 24.8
